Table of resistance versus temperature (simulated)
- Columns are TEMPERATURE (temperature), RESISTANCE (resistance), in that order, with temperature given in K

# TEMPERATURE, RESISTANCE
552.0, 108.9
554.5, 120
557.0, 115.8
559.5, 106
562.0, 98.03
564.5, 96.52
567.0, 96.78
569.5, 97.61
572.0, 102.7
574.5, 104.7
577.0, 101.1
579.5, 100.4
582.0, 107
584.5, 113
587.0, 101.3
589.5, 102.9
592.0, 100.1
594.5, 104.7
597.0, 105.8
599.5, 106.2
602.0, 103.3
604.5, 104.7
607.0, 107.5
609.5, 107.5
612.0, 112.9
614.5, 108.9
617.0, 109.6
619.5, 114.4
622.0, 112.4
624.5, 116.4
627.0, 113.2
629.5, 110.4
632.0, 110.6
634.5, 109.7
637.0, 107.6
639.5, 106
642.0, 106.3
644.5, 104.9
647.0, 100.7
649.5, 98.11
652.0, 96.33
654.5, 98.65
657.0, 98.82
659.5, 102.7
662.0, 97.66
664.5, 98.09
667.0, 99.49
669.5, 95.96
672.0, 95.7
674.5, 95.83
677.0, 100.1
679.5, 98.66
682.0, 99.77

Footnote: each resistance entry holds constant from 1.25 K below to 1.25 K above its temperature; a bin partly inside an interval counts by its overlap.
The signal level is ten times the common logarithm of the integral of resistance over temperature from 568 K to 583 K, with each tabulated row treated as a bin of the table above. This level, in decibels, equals 31.9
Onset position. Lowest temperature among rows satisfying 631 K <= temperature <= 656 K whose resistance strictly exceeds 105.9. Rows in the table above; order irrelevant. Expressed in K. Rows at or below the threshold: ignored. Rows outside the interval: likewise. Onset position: 632.0 K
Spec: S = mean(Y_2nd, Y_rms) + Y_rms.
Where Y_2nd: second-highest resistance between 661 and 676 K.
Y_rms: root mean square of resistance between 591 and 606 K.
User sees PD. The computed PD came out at 205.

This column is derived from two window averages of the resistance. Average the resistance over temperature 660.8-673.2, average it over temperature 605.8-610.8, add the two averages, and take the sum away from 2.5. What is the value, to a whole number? -202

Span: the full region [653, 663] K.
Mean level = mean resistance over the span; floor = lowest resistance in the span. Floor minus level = -1.8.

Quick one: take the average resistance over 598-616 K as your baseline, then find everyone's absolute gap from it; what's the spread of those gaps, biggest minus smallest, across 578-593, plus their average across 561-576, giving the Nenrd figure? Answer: 15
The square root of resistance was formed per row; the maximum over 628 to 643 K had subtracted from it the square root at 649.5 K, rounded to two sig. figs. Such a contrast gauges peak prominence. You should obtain 0.61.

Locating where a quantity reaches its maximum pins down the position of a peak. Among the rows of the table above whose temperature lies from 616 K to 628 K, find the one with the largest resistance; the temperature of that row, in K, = 624.5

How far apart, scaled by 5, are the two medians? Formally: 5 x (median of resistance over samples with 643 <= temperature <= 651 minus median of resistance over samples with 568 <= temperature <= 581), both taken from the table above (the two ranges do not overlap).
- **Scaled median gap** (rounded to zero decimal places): -2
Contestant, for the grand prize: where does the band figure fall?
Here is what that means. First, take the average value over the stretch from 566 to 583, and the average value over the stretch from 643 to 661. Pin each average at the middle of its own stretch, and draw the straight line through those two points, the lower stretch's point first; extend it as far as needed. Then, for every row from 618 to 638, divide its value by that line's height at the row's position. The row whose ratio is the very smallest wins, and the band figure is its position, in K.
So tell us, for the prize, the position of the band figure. 637.0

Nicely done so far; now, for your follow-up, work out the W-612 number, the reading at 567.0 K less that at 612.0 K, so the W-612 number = -16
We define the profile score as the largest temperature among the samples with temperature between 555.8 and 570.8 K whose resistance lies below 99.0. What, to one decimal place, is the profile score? 569.5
